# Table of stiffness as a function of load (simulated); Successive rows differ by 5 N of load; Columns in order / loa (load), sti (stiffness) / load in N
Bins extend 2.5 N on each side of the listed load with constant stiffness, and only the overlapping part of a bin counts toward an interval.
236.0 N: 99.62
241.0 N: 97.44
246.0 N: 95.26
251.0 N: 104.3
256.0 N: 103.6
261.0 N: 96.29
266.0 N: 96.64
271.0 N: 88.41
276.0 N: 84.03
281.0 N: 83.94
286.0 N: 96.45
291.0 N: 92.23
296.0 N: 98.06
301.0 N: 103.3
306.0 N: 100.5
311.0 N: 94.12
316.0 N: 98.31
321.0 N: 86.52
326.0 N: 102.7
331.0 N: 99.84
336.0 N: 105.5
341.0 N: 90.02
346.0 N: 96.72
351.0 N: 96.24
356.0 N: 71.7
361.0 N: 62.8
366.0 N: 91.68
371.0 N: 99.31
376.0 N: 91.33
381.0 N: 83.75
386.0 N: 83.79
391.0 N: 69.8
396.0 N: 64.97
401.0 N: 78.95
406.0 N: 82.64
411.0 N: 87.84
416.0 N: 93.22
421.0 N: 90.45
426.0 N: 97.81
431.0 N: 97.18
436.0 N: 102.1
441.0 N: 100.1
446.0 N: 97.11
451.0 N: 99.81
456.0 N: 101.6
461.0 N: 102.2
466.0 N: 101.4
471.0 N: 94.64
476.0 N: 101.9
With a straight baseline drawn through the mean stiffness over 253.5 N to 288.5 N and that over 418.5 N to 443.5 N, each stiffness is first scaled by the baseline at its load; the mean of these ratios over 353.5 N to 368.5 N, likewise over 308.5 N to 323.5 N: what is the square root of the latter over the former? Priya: 1.12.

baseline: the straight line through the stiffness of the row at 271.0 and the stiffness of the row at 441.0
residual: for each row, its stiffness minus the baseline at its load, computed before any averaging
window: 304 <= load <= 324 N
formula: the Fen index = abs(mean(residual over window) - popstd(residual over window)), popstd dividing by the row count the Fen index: 2.1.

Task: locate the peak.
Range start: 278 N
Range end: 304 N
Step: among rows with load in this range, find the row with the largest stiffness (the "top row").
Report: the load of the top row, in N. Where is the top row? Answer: 301.0 N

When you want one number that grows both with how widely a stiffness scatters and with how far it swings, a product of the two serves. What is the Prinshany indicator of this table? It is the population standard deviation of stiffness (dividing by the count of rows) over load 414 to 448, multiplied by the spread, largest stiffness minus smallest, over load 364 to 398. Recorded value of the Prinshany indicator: 125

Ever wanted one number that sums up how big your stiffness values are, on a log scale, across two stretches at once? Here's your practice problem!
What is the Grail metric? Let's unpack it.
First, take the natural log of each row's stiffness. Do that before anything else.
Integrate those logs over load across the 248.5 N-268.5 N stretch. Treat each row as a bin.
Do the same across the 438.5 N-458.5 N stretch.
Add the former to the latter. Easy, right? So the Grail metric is 184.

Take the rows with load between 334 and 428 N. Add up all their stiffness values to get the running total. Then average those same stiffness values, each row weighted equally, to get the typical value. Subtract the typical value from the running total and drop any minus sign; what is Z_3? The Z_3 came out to 1552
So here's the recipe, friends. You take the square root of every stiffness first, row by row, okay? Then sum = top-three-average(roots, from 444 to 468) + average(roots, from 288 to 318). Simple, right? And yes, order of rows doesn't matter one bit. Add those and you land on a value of 20.0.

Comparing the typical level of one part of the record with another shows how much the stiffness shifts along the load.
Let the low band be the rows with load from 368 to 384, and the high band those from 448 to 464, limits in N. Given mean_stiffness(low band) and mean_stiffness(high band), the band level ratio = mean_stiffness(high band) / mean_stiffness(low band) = 1.11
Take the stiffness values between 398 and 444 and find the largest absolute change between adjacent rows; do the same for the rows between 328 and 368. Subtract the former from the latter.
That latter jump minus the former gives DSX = 22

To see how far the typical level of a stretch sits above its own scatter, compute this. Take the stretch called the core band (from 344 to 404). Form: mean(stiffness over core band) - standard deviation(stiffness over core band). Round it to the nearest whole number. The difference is 70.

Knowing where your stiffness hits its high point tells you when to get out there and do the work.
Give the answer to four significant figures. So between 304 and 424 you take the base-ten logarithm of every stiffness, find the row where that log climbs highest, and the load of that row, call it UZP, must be 336.0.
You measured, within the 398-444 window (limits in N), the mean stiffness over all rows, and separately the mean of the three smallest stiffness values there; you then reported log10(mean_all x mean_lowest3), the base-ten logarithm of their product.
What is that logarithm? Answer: 3.88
